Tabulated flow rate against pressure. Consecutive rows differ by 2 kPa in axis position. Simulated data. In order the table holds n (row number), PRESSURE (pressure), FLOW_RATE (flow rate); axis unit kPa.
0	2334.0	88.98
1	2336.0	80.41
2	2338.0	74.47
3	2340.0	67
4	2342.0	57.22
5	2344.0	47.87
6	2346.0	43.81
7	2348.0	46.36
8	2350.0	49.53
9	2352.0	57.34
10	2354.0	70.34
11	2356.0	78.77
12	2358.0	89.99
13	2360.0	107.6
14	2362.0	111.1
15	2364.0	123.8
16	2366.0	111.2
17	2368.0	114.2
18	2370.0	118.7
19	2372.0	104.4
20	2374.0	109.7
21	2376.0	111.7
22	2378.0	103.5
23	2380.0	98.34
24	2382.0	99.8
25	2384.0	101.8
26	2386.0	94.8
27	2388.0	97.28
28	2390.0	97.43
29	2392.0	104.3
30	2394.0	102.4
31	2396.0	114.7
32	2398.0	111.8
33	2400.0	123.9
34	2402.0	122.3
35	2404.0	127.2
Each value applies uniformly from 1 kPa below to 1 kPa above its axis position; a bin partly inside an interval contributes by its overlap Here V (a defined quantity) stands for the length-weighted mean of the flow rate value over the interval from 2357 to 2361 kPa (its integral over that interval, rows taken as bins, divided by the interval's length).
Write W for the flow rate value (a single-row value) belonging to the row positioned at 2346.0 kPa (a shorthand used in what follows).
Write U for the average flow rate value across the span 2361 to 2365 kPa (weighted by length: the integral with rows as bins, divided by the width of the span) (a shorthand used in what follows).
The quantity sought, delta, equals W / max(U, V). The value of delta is 0.37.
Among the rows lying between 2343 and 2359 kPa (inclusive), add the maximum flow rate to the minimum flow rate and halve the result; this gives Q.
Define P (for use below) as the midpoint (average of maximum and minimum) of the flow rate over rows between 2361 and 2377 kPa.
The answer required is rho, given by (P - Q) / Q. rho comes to 0.71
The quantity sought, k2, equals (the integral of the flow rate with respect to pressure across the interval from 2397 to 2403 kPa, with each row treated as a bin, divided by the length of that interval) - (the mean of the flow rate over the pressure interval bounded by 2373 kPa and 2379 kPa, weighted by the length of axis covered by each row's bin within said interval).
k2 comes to 11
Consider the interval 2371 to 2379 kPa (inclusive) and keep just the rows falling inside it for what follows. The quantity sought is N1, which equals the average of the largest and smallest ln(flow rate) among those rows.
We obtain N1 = 4.68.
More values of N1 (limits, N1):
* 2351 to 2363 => 4.38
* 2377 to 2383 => 4.61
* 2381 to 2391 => 4.59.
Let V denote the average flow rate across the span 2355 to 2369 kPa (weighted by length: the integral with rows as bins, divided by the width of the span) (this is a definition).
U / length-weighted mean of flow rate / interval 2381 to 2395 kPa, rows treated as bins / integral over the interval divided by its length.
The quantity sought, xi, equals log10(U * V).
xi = 4.02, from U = 100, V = 105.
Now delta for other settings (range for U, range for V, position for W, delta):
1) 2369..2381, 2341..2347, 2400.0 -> 1.15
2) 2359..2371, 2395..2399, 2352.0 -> 0.50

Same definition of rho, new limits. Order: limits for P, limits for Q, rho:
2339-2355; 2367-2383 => -0.47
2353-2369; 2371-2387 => -0.06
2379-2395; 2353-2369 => 0.03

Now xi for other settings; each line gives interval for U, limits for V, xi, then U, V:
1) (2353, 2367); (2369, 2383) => 4.02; 99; 107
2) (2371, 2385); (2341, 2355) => 3.74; 104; 53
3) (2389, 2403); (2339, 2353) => 3.77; 111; 53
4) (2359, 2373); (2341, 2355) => 3.78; 113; 53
